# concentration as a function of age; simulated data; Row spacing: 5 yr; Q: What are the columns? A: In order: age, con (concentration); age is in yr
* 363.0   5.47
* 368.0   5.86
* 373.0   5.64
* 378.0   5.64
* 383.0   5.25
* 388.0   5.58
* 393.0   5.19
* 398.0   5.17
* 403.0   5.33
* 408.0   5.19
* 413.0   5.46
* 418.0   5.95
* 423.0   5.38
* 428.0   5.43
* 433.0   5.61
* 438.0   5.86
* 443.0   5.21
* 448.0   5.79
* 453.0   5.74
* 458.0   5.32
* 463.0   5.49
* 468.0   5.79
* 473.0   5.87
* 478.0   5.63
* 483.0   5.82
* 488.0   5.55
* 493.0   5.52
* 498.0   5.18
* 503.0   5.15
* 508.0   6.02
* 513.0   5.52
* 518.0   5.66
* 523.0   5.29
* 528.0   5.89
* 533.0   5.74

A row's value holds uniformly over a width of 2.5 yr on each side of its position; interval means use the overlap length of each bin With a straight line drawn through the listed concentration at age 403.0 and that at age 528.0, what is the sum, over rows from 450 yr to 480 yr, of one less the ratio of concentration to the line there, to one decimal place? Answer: 0.0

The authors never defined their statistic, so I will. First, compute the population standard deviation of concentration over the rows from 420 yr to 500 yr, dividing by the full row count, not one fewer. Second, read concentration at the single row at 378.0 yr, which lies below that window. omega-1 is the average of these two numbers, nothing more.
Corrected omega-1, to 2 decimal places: 2.93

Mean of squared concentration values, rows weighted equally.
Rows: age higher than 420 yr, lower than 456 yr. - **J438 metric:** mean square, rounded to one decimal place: 31.1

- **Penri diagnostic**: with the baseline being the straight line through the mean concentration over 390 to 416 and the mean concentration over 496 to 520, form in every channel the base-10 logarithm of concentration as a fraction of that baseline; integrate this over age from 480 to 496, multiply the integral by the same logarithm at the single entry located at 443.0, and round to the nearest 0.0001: -0.0024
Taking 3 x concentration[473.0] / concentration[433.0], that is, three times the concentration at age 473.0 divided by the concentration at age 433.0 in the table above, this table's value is 3.14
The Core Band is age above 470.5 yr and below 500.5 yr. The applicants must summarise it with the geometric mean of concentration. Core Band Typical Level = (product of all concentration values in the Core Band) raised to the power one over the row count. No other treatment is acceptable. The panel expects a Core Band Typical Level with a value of 5.59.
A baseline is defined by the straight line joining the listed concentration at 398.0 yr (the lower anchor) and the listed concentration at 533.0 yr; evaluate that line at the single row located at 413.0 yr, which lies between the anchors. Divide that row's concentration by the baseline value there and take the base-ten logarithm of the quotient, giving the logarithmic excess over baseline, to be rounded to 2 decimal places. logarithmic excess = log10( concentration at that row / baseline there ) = 0.02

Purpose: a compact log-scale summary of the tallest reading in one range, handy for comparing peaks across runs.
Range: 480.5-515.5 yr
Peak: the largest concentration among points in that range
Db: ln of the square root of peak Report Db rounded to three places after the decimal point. 0.898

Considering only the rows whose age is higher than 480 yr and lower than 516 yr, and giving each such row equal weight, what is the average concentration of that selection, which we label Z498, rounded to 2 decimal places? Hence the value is 5.54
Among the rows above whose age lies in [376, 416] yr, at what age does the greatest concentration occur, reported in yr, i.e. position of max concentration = 378.0 yr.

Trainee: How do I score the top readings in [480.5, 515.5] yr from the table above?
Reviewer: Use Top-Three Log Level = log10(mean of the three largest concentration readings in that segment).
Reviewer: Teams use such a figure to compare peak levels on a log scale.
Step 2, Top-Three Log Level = 0.763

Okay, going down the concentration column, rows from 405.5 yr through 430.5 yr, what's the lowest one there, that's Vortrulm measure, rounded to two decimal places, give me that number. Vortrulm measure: 5.19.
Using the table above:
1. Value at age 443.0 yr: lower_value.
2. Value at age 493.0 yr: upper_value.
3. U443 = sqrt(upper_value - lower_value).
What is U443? 0.6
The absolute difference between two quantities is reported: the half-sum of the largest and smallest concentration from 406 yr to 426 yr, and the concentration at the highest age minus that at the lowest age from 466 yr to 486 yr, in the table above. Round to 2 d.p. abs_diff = 5.54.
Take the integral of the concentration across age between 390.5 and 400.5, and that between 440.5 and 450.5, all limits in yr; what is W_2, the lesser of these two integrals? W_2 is 51.8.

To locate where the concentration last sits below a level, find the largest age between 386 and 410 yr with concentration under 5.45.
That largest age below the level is 408.0 yr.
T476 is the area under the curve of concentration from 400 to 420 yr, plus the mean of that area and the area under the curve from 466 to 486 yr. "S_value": 222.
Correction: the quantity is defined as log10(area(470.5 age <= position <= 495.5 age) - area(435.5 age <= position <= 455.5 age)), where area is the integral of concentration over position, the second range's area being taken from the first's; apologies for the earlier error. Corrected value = 1.46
